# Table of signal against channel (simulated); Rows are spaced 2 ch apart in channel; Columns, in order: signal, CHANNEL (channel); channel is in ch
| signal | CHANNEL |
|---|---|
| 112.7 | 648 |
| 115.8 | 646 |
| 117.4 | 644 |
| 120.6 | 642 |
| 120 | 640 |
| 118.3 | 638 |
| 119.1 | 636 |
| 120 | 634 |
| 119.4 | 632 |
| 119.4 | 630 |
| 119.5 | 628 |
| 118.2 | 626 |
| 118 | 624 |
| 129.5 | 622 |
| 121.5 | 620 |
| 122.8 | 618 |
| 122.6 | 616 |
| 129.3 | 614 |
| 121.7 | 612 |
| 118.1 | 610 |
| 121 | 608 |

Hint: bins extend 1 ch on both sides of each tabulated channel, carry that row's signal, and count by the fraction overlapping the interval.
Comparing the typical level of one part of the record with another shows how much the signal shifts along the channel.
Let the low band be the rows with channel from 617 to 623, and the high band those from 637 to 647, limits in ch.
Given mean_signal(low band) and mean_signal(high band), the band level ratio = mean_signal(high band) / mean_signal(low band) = 0.950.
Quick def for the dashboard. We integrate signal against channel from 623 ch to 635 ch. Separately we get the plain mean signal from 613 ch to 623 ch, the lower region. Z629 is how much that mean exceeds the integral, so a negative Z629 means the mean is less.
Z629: -1304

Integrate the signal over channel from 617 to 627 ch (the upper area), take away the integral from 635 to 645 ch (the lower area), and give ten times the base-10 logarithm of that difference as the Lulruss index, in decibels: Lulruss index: 14.7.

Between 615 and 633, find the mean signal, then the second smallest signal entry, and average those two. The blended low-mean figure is 120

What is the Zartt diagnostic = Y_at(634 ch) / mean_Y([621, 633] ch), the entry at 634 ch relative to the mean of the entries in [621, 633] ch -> 0.994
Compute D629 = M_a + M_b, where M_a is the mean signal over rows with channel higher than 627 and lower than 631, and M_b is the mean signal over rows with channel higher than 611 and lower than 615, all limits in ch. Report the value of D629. 245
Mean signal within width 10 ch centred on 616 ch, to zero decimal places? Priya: 124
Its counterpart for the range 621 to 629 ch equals 121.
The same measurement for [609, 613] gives 120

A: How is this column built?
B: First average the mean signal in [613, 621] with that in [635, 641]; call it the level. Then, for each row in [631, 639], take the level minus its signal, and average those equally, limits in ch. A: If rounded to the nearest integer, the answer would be 2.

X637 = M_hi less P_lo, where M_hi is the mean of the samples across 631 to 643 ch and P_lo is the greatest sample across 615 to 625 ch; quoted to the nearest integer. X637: -10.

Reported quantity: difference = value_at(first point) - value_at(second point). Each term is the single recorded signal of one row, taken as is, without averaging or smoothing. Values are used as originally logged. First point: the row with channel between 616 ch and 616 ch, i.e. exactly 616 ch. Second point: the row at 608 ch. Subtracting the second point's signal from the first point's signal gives 1.6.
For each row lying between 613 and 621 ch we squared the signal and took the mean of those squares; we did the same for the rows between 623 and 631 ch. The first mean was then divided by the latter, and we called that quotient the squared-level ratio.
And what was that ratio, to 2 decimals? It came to 1.09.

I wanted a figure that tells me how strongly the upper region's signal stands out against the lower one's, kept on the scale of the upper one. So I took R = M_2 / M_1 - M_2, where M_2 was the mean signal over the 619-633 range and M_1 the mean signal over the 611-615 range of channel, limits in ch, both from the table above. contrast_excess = -120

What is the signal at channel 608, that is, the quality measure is 121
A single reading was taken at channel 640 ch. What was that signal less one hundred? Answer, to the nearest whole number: 20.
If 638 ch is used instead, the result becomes 18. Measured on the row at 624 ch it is 18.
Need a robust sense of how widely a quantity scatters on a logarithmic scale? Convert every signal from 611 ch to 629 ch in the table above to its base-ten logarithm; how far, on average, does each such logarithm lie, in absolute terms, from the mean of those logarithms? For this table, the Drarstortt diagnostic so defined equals 0.0109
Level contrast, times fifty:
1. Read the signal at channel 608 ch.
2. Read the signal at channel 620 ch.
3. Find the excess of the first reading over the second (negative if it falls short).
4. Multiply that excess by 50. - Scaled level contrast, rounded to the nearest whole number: -25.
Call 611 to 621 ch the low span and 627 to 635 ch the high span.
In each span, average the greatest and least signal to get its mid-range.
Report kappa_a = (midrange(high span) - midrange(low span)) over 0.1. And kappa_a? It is -57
